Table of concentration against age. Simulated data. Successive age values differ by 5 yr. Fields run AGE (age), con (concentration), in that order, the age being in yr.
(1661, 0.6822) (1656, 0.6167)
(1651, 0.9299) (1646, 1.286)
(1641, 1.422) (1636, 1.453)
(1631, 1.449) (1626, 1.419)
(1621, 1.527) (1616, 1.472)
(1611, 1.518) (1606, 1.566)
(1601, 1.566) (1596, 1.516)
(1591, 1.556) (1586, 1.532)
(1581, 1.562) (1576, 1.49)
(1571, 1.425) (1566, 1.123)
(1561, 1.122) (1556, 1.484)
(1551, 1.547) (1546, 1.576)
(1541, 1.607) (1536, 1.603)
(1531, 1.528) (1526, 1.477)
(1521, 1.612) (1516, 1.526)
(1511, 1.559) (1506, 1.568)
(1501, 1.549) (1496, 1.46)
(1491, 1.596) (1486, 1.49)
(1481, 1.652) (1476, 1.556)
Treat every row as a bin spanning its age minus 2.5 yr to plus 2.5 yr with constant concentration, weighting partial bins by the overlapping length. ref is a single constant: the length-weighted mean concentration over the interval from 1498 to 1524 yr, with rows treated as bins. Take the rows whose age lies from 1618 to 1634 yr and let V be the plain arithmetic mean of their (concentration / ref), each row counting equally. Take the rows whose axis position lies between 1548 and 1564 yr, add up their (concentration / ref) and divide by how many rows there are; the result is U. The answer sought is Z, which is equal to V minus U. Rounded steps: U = 0.89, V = 0.94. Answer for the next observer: 0.05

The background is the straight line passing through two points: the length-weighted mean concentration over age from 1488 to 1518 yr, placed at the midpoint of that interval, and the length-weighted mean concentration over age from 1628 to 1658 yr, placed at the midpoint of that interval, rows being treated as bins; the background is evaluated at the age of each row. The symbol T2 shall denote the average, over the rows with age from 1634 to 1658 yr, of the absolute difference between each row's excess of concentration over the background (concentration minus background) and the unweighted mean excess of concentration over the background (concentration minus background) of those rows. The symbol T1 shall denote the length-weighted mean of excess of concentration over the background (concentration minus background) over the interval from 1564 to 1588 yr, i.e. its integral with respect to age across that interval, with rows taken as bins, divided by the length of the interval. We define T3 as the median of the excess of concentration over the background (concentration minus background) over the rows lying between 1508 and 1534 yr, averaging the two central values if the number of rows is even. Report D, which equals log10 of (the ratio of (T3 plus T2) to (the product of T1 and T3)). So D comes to 2.1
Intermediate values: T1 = 0.06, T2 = 0.28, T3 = 0.04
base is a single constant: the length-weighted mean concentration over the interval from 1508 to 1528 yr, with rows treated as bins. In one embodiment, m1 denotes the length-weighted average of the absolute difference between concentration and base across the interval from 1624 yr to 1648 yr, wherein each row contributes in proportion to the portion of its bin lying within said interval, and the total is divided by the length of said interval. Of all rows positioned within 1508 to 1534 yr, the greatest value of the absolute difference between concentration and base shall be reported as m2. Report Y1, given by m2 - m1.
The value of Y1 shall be -0.07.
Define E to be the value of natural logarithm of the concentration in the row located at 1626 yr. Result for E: 0.35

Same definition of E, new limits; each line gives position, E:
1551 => 0.44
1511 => 0.44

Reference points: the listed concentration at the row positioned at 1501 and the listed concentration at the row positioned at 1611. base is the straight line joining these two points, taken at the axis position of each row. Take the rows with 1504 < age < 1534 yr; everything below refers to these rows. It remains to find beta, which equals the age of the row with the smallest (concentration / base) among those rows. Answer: 1526 yr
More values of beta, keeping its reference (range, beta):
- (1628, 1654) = 1651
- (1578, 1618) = 1616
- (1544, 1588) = 1561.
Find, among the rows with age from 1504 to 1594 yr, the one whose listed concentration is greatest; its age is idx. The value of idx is 1521 yr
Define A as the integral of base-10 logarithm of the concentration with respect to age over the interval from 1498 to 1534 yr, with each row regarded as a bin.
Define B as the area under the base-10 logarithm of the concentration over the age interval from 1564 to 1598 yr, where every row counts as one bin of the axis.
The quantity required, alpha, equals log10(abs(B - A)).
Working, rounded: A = 6.8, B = 5.5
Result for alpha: 0.10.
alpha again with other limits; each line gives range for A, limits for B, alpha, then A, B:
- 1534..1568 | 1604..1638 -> -0.21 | 5.2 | 5.8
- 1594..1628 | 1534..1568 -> -0.05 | 6.1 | 5.2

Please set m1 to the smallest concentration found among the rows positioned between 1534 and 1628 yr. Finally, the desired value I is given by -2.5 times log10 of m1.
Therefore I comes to -0.12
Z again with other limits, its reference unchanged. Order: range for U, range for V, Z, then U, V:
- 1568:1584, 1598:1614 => 0.04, 0.96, 0.99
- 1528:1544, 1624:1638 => -0.09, 1.01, 0.92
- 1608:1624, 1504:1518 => 0.03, 0.97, 0.99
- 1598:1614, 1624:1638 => -0.07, 0.99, 0.92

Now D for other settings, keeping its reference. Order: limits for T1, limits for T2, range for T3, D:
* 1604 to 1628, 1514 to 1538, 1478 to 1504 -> 2.1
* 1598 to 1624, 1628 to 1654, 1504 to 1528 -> 1.3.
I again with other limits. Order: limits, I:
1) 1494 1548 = -0.41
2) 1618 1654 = 0.08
